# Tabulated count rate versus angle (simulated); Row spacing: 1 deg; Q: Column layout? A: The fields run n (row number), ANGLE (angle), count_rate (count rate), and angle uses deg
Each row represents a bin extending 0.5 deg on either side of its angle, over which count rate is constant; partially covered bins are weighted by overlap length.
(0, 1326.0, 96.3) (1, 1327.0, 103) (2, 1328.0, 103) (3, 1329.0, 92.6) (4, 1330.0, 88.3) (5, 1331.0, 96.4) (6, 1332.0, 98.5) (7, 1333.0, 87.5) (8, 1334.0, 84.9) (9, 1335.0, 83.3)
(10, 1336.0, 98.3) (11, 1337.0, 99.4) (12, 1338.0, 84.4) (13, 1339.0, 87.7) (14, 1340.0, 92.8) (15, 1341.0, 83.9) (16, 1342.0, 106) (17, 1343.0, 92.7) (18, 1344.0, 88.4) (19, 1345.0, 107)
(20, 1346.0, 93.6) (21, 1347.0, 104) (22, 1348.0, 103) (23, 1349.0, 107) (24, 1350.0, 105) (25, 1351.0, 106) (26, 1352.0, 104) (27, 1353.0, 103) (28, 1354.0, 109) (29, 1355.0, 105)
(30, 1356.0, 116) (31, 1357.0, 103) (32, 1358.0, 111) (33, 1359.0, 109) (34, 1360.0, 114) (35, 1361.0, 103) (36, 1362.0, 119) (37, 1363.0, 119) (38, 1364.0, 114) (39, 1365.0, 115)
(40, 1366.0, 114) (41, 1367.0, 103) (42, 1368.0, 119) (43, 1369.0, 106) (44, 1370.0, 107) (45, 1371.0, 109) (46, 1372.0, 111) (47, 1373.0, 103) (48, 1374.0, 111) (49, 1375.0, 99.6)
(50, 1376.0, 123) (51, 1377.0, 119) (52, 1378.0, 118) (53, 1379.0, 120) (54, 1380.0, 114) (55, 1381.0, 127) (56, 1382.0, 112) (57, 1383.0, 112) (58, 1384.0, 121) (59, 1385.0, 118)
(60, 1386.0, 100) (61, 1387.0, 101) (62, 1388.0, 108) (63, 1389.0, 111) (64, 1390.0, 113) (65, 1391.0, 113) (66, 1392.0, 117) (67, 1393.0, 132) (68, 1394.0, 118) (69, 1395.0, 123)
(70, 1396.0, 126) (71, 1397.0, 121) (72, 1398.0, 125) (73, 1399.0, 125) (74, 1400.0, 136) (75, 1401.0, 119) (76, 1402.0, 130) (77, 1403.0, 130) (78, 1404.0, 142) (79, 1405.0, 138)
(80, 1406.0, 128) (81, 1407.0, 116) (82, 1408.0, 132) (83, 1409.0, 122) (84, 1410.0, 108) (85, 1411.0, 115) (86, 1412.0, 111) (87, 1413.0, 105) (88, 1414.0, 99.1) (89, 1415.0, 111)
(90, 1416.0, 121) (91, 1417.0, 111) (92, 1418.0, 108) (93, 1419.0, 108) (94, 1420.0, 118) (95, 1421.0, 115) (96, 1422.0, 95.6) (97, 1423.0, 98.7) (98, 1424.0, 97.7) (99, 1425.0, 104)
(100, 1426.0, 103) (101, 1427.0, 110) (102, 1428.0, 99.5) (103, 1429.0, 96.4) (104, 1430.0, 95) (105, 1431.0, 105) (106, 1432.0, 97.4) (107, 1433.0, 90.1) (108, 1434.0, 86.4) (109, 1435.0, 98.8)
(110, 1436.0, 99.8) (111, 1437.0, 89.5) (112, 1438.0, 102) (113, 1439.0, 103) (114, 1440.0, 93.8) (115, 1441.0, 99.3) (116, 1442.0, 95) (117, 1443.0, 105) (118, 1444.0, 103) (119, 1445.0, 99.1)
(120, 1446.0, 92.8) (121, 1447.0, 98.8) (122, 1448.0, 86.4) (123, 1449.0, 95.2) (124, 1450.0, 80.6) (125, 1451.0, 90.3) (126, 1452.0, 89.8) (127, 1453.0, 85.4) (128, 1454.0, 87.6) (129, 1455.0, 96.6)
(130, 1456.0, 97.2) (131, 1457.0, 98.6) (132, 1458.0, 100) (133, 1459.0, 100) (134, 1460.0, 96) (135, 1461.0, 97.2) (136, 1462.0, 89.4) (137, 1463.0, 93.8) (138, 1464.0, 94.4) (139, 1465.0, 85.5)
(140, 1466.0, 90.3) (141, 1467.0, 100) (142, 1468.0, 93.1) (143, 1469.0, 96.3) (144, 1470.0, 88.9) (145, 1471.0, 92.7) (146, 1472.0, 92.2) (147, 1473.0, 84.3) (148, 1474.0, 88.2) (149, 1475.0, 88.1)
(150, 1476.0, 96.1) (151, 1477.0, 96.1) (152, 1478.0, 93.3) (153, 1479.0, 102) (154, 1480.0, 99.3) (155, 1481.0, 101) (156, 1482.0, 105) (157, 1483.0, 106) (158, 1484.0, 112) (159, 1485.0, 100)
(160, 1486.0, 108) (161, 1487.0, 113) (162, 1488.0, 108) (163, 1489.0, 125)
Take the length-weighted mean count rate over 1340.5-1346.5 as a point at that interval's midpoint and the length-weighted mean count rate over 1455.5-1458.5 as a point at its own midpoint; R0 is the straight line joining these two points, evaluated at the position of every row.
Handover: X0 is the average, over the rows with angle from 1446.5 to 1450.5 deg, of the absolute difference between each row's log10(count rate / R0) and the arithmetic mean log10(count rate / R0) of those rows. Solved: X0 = 0.033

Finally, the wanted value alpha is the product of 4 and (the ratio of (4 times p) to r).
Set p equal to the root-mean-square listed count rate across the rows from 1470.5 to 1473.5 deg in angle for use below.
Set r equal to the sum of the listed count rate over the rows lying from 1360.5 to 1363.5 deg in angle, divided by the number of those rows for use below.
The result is 12.6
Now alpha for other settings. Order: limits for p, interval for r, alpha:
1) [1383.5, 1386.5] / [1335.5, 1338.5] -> 19.3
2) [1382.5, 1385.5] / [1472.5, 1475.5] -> 21.6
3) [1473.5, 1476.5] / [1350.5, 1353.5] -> 13.9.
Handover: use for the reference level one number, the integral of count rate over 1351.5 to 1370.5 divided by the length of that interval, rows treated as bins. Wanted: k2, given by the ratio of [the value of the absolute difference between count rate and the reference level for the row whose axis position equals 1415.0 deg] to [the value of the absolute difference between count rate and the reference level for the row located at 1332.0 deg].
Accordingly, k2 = 0.1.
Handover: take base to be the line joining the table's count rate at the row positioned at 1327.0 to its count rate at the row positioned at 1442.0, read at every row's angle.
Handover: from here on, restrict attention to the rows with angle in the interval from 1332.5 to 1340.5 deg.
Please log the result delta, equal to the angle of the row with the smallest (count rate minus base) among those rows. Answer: 1335.0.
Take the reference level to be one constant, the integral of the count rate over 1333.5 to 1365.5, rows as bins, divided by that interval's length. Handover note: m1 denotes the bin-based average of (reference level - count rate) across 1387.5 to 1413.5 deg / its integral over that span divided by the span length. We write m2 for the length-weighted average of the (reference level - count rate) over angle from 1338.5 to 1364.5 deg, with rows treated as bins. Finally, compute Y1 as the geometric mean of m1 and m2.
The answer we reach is 6.0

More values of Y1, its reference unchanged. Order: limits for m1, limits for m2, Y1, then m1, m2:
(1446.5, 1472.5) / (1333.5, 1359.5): 5.0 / 9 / 3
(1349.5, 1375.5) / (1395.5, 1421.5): 11.1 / -7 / -18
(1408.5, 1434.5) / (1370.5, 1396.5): 5.9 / -3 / -12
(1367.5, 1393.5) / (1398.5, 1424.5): 12.7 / -11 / -15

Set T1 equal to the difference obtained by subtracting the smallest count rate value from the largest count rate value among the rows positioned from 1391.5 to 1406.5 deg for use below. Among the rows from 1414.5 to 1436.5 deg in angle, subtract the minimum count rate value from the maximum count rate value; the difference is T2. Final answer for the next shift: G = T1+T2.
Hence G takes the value 60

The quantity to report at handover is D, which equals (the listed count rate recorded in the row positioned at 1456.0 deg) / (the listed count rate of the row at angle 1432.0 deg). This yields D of 1.00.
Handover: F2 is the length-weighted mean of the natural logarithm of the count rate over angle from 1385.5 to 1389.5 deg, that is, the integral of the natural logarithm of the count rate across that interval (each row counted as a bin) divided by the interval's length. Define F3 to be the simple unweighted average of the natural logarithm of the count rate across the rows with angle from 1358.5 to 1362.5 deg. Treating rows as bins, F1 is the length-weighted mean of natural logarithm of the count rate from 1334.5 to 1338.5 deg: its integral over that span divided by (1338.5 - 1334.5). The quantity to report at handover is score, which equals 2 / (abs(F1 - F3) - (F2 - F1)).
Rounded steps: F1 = 4.51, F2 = 4.65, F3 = 4.71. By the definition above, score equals 35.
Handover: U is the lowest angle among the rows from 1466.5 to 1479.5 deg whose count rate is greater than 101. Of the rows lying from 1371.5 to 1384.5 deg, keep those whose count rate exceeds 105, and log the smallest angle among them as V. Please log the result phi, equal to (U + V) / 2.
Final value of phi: 1425.5 deg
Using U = 1479.0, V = 1372.0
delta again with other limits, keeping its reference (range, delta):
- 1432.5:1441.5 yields 1434.0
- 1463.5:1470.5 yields 1465.0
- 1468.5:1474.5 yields 1473.0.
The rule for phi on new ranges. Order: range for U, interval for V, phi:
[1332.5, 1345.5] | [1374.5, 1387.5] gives 1359.0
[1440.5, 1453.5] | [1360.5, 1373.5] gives 1402.5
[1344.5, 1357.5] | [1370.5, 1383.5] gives 1358.0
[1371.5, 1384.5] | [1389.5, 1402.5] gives 1381.0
